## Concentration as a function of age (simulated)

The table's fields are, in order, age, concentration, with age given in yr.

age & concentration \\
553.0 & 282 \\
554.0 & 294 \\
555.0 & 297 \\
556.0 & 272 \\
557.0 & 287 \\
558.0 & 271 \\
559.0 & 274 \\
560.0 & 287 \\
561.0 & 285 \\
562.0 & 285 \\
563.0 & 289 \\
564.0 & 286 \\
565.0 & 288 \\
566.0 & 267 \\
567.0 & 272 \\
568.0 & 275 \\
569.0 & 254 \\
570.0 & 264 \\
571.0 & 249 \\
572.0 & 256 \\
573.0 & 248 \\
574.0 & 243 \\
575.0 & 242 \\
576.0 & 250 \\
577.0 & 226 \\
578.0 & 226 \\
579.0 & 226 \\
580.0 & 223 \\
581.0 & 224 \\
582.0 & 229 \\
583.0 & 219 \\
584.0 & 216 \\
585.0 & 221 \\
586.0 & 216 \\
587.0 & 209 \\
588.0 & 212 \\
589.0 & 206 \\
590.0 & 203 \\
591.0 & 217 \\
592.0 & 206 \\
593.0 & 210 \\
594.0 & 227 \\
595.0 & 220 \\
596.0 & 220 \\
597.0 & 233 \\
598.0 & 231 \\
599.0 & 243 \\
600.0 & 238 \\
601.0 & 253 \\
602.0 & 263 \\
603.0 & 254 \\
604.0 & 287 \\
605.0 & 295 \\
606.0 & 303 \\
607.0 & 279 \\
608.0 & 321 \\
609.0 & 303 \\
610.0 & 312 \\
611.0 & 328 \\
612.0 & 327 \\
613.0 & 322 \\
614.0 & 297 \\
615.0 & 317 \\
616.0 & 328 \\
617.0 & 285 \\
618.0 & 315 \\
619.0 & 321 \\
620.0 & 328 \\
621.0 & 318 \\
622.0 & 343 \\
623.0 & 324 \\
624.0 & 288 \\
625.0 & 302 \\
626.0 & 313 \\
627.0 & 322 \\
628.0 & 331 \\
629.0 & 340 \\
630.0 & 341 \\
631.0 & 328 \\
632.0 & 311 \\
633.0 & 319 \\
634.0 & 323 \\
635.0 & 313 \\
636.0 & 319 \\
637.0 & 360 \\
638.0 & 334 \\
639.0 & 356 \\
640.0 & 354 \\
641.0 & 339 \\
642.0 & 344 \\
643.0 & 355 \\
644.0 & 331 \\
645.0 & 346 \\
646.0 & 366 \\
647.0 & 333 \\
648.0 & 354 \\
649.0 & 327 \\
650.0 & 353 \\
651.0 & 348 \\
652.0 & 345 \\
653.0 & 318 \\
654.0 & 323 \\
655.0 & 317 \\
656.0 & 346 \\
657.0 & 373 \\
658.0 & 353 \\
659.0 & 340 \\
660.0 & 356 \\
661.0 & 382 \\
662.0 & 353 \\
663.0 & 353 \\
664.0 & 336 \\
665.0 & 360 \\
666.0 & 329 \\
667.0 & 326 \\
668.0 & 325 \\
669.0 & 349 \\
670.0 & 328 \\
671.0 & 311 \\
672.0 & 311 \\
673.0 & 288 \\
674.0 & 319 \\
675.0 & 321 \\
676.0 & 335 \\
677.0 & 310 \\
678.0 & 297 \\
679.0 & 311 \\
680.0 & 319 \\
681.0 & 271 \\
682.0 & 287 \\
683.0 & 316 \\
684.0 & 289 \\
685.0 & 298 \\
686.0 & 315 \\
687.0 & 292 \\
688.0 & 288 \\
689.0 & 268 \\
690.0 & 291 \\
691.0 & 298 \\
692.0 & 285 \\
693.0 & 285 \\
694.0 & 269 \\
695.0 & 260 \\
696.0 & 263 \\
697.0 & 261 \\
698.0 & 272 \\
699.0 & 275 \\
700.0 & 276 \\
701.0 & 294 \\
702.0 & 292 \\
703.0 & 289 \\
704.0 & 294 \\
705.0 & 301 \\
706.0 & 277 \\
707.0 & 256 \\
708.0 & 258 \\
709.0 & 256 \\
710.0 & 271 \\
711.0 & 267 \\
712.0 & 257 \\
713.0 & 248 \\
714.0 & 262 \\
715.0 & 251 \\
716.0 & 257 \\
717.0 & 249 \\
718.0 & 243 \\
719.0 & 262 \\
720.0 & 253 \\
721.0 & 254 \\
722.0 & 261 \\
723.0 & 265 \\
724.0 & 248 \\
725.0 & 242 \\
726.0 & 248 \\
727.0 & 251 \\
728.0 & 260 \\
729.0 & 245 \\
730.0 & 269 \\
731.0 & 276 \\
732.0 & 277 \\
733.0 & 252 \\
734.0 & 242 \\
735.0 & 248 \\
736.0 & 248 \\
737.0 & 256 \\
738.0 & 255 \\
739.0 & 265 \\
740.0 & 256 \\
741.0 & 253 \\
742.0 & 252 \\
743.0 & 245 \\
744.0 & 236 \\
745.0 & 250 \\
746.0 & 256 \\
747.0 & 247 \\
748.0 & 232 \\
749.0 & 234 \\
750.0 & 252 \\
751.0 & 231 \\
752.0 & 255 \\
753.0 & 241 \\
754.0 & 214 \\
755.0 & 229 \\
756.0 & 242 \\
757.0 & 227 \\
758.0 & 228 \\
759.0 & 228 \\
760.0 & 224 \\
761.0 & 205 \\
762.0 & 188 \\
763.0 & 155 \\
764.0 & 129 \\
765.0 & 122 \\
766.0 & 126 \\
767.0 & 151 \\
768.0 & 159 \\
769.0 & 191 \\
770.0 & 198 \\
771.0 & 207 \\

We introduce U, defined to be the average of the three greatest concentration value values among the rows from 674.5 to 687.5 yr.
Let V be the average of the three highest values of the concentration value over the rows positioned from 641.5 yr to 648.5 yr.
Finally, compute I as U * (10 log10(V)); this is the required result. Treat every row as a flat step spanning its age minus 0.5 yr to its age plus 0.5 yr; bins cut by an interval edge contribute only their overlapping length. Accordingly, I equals 8301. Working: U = 325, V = 358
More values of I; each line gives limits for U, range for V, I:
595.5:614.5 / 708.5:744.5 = 7942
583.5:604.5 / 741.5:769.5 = 6446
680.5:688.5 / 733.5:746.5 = 7473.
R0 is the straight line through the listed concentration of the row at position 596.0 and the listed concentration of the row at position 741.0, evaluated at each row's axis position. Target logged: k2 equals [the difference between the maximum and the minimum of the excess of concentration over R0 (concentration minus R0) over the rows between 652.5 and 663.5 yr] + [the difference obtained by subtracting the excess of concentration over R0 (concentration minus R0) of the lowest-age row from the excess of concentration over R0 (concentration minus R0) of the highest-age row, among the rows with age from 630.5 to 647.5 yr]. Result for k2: 65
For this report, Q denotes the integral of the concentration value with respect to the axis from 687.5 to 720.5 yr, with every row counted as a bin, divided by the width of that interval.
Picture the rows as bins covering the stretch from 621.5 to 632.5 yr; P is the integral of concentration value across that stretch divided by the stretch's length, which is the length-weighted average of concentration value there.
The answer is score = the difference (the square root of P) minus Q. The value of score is -253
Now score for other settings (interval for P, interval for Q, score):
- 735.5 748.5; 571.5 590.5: -210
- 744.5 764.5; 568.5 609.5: -226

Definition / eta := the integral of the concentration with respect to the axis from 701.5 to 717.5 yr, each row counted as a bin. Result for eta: 4285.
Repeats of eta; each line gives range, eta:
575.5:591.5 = 3523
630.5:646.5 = 5398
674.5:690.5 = 4808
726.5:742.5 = 4105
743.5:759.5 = 3802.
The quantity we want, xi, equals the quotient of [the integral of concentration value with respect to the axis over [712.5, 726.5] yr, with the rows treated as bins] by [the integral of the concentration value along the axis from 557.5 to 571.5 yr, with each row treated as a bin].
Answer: 0.9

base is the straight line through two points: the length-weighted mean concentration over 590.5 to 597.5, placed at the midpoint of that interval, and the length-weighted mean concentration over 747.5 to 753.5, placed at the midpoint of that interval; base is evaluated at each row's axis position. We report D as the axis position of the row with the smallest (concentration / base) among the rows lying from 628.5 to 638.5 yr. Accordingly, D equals 632.0 yr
